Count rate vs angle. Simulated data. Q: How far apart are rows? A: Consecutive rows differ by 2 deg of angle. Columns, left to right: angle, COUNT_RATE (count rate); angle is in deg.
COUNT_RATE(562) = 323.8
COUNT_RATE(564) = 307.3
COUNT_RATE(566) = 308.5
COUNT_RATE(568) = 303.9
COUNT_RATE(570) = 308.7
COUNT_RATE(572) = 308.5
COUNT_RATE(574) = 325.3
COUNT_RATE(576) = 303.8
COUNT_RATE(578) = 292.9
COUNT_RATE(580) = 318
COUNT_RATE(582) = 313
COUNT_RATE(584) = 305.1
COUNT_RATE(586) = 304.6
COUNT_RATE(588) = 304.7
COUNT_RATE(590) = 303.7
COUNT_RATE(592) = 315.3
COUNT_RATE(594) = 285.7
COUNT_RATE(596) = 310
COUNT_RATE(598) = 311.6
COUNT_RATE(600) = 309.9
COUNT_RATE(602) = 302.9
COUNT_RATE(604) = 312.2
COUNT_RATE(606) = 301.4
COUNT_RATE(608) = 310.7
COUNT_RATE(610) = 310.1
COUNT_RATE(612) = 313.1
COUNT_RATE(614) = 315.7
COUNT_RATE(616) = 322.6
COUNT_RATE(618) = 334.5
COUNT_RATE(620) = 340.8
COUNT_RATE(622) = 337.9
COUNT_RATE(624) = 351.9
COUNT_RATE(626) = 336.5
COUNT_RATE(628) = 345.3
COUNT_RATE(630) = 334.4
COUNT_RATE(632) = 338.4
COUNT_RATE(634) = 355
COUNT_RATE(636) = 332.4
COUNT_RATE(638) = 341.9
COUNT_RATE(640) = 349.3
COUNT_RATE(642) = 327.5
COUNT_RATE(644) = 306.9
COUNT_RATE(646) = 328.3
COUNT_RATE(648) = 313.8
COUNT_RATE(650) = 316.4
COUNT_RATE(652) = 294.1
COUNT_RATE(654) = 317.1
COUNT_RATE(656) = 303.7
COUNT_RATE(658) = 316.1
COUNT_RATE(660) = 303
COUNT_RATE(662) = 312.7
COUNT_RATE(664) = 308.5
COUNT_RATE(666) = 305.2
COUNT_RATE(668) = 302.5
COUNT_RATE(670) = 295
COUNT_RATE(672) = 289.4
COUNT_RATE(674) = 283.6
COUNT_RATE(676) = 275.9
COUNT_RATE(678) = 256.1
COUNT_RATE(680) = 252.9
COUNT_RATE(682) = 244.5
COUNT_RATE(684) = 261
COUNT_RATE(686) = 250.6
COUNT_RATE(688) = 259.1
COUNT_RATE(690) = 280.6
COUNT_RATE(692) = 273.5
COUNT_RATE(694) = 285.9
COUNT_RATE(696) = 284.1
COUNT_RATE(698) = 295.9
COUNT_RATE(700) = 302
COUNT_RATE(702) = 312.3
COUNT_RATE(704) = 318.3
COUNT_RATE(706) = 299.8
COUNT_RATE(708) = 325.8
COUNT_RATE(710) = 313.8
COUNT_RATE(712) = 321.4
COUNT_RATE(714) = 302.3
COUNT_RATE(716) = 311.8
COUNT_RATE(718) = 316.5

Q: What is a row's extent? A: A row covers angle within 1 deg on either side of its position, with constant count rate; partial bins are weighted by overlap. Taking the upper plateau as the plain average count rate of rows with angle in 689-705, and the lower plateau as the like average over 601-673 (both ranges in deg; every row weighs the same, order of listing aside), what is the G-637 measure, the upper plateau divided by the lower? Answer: 0.92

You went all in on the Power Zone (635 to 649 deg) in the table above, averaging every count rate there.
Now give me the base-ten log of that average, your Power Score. 2.52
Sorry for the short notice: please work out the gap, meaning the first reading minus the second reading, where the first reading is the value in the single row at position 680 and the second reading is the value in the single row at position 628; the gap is -92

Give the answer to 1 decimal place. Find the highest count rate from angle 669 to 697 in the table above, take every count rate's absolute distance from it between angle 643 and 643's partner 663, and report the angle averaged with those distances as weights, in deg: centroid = 652.2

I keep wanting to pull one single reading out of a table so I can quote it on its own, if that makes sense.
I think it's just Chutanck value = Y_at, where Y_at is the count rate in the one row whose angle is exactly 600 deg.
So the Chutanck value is 309.9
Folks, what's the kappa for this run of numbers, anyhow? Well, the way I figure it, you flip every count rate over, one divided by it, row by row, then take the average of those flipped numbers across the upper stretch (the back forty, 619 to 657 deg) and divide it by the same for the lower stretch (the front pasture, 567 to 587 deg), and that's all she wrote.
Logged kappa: 0.94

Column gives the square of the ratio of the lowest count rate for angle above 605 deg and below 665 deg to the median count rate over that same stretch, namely 0.85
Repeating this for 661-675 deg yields 0.88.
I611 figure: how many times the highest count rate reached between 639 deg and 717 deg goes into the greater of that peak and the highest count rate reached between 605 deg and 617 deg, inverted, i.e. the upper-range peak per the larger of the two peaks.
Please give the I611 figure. 1.00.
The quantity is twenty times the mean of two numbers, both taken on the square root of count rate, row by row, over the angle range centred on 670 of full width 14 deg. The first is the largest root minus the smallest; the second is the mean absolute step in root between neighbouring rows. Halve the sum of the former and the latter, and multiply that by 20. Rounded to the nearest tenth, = 11.1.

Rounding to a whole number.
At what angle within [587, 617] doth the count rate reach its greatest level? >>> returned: 616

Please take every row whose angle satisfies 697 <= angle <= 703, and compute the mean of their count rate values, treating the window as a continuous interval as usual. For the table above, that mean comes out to 303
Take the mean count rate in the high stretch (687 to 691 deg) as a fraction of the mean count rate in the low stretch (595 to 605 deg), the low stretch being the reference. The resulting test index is 0.87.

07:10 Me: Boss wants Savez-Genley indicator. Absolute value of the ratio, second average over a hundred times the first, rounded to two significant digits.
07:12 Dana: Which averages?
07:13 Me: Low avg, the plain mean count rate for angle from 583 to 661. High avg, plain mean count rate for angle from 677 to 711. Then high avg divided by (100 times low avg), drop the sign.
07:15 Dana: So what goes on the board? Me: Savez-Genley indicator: 0.0089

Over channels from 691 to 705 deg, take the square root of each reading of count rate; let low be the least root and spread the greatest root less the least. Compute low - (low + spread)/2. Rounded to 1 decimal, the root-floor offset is 7.6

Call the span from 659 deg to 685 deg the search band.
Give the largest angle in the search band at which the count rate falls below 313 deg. 684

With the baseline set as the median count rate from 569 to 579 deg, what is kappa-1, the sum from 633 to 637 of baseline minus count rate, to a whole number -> -70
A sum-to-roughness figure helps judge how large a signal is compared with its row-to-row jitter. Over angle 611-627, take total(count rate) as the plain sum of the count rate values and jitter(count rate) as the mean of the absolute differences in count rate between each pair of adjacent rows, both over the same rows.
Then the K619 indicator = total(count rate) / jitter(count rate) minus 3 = 307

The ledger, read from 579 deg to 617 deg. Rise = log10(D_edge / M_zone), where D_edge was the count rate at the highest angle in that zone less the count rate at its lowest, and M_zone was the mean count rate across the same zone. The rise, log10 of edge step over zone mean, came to -1.83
